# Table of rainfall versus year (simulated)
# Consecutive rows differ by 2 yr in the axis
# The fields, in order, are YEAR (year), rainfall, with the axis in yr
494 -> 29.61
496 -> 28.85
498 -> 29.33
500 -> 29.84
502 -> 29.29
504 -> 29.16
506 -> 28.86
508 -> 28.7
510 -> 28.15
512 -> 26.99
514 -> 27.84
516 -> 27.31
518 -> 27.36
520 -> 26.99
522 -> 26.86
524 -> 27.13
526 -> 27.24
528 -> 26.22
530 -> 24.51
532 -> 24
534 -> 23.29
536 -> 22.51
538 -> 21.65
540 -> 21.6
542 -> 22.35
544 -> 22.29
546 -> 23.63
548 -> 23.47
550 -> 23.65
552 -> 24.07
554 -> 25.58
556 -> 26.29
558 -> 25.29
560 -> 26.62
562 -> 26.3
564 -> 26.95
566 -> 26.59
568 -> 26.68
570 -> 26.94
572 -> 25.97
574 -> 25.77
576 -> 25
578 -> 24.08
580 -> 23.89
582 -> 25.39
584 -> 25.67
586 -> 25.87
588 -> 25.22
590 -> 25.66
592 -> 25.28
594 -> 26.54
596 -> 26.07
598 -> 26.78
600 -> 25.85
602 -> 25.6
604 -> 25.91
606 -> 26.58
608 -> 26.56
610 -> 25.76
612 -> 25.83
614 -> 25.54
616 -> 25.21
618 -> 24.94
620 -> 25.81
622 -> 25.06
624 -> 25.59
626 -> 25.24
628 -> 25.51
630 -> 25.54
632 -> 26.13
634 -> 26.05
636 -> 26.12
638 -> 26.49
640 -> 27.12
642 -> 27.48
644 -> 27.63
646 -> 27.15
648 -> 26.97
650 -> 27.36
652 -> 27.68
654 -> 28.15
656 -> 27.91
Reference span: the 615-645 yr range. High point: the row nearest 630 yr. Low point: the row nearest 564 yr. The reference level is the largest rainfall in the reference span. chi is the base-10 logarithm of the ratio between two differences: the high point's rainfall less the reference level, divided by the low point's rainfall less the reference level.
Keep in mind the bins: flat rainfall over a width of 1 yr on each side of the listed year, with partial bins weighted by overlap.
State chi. 0.49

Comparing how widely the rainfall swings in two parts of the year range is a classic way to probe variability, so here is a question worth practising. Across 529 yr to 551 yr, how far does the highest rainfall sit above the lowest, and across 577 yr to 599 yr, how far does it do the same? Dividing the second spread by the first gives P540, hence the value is 1.0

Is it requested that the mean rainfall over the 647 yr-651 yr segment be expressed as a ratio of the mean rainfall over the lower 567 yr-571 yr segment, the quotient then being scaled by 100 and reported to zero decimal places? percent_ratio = 101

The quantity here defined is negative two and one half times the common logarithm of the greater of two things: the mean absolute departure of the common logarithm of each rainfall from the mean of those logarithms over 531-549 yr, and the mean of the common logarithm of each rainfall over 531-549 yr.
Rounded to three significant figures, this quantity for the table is -0.331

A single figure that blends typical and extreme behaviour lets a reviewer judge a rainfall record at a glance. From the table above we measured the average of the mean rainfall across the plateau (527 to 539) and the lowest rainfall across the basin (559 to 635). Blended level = 23.8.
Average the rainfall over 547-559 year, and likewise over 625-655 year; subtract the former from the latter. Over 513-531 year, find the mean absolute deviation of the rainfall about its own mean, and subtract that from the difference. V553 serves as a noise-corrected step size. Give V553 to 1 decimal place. 1.3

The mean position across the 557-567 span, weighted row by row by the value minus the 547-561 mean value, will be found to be 562.9 yr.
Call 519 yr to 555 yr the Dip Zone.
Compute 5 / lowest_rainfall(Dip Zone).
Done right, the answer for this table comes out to 0.231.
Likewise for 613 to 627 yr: 0.200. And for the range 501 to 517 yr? 0.185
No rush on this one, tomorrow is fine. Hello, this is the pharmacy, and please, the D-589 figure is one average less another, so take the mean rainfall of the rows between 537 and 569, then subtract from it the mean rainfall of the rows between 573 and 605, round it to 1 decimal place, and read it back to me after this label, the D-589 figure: -1.0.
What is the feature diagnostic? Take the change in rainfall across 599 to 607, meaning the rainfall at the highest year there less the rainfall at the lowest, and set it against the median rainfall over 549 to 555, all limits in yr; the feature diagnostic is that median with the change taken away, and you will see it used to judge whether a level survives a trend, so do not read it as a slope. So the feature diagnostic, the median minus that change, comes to 23.3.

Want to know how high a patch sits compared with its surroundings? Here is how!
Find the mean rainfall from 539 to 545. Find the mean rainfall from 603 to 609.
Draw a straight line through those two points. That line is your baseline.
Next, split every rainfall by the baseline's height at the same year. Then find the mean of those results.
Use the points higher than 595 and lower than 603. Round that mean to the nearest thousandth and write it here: 1.008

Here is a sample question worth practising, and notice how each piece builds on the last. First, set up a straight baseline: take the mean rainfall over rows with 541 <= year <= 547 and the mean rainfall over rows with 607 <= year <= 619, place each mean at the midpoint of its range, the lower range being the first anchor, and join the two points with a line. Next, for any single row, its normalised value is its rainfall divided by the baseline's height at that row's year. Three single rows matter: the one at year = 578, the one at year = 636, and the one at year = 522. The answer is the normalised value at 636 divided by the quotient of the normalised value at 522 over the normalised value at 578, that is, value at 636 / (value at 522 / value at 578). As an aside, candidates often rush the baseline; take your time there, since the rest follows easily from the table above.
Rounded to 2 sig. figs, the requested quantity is 0.80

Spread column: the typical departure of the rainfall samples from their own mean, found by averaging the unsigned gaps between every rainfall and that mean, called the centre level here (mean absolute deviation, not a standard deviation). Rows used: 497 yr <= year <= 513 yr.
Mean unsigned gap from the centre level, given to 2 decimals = 0.63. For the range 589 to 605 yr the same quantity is 0.38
